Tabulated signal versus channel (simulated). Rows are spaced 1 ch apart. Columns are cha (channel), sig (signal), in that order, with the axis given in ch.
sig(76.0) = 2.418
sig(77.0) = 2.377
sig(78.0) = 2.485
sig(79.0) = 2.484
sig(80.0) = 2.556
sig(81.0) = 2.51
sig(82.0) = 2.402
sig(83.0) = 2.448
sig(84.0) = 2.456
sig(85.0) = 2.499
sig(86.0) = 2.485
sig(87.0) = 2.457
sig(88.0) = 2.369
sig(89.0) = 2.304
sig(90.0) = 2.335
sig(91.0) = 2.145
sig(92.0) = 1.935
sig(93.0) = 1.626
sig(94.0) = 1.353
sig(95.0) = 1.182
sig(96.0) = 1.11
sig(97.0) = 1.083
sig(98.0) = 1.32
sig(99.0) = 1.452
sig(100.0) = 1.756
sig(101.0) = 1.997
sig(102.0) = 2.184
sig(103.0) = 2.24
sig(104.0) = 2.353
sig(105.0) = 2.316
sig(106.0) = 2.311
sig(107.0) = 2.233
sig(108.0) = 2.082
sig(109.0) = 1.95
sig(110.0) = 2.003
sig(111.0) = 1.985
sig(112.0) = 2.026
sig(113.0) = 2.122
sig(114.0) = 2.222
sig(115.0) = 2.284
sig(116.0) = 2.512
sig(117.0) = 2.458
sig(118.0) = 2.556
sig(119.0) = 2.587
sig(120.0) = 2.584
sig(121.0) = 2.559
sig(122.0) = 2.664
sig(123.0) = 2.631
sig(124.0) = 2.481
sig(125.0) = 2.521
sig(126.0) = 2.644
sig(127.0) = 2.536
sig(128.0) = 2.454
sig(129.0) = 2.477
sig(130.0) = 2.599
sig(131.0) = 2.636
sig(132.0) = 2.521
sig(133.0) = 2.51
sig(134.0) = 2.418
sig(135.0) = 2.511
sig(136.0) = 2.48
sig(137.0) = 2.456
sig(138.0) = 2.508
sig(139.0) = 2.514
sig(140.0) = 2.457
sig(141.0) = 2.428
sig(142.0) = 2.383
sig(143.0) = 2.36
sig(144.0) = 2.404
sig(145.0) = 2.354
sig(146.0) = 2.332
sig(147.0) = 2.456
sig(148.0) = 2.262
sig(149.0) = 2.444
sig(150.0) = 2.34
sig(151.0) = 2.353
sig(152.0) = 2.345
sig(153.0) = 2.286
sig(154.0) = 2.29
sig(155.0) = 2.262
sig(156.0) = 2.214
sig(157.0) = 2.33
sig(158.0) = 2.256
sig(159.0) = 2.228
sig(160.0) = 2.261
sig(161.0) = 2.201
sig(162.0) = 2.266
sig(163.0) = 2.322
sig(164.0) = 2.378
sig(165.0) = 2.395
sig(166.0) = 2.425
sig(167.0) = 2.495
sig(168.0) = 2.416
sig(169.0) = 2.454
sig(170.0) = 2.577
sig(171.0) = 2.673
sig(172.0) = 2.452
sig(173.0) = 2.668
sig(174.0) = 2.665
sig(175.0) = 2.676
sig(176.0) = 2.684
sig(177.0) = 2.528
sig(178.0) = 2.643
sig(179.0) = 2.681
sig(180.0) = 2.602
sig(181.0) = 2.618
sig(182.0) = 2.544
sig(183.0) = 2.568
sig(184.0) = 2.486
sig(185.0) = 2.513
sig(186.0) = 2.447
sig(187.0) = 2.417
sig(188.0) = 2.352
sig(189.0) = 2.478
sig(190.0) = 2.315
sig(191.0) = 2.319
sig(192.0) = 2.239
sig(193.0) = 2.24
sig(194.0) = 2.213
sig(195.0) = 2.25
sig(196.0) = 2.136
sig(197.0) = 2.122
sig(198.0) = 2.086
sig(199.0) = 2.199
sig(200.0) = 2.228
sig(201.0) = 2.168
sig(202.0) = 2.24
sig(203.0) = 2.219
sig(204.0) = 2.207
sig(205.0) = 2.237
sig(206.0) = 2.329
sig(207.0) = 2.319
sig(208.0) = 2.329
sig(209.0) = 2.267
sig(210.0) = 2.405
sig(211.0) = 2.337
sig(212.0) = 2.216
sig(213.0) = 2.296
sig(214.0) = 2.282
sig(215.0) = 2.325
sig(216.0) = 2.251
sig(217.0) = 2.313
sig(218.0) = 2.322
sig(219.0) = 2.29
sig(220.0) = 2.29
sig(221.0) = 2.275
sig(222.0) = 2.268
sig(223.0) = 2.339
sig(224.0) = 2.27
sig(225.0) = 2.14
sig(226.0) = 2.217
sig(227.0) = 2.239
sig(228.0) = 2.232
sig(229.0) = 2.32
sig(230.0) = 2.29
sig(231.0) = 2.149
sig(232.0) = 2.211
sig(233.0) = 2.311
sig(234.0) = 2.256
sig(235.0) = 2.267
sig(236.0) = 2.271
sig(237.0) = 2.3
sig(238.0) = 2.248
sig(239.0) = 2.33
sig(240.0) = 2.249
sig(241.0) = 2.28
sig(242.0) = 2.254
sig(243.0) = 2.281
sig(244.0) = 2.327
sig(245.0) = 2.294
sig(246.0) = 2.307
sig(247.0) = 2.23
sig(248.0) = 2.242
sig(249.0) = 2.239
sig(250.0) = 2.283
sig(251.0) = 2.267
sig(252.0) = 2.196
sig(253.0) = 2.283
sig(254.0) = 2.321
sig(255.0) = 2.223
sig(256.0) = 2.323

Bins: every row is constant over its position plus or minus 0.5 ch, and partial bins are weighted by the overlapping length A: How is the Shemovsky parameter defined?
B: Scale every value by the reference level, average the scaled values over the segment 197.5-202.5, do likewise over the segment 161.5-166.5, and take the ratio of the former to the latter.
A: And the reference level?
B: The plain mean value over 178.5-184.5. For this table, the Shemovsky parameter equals 0.93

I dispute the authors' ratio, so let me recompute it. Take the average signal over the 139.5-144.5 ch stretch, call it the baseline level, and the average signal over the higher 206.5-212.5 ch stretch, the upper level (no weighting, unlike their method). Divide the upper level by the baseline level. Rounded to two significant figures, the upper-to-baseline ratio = 0.96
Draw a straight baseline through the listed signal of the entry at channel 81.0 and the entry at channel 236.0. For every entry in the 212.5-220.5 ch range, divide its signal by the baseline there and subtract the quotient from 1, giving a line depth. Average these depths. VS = 0.00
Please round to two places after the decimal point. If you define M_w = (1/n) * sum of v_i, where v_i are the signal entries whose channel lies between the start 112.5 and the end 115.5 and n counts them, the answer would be 2.21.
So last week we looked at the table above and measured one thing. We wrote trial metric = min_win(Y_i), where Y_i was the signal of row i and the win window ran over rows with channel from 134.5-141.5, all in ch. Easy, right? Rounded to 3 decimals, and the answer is 2.428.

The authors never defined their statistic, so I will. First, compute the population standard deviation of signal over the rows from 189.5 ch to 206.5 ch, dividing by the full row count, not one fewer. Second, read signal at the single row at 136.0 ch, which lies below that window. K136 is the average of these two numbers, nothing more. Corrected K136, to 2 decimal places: 1.27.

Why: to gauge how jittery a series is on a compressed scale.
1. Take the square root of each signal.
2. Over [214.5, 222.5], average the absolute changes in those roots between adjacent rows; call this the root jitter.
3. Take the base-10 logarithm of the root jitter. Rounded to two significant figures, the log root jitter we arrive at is -2.0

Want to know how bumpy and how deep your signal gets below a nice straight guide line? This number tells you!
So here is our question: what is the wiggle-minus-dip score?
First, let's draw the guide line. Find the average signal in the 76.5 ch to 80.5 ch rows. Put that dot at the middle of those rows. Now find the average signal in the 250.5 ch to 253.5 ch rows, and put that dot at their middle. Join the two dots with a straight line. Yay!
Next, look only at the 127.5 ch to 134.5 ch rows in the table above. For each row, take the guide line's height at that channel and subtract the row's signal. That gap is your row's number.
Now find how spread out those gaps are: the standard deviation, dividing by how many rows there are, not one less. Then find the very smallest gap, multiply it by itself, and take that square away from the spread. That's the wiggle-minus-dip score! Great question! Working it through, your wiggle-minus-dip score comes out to 0.019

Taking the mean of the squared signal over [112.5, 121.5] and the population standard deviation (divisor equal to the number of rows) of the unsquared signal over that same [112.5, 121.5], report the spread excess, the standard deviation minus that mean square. -5.8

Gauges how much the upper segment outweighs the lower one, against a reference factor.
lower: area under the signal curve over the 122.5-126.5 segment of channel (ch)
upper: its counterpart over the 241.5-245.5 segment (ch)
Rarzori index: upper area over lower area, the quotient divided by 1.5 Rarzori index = 0.59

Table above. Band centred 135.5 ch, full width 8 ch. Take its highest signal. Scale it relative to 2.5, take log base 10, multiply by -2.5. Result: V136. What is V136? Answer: -0.01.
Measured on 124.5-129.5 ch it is -0.06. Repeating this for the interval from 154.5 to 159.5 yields 0.08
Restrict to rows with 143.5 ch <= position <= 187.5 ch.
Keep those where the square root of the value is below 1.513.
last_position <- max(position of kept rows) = 162.0 ch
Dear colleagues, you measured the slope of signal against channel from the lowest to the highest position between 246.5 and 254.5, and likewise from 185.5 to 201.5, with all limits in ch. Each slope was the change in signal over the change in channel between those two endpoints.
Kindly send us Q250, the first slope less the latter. 0.032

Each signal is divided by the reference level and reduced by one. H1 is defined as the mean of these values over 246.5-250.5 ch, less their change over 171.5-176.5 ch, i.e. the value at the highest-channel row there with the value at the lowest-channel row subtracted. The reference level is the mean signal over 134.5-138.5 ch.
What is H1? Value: -0.190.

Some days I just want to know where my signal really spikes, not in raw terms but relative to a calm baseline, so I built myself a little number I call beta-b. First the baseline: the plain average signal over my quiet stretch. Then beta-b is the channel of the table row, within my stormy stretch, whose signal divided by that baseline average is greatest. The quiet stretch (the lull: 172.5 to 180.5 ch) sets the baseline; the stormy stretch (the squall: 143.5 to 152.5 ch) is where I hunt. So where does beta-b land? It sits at 147.0 ch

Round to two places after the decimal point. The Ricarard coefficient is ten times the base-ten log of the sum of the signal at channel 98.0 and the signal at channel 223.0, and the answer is 5.63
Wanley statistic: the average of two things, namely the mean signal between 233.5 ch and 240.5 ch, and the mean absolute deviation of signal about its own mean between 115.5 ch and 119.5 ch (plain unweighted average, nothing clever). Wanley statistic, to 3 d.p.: 1.159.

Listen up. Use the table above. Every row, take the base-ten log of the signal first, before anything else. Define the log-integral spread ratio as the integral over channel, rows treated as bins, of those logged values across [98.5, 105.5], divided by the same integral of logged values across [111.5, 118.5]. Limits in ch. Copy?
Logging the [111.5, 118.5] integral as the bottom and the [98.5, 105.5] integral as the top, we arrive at 0.8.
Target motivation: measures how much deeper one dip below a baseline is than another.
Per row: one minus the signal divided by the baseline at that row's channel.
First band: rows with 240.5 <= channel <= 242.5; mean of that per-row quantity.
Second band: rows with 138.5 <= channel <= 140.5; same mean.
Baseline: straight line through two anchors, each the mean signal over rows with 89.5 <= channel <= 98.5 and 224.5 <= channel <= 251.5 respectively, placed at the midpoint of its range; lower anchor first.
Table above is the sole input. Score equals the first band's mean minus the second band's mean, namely 0.40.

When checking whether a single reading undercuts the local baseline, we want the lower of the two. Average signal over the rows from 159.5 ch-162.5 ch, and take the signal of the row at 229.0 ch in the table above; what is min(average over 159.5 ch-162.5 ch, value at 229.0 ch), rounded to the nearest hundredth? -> 2.24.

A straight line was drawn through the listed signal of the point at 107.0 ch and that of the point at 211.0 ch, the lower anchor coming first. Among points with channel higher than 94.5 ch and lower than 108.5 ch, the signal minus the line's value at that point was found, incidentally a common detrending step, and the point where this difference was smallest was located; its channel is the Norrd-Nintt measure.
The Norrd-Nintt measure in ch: 97.0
